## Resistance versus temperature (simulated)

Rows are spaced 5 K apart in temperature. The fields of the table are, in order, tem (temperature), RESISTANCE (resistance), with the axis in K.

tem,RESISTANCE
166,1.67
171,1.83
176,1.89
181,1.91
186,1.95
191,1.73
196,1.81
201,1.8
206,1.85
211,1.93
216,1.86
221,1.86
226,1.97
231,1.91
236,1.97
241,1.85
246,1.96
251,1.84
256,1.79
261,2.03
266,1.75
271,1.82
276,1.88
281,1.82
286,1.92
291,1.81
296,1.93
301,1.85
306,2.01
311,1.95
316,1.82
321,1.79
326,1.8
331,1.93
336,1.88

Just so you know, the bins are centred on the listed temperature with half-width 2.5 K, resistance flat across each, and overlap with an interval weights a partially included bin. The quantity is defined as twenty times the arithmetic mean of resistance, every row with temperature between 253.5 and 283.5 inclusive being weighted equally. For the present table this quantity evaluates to 37.0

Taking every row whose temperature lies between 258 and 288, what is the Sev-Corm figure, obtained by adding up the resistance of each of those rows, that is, 11.2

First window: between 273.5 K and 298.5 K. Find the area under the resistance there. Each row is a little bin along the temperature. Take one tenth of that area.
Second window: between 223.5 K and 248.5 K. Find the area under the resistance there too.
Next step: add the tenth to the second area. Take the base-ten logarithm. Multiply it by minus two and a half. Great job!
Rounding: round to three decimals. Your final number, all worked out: -4.310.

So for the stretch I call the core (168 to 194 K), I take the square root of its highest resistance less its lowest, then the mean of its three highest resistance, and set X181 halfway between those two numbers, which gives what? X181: 1.19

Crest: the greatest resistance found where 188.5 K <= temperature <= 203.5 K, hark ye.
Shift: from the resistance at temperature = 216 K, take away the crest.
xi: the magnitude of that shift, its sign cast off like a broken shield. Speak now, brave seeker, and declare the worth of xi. 0.050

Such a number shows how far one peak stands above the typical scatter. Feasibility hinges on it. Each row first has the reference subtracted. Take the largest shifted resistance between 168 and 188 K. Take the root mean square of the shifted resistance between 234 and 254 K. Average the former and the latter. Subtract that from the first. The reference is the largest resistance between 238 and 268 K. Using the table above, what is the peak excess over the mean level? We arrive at -0.109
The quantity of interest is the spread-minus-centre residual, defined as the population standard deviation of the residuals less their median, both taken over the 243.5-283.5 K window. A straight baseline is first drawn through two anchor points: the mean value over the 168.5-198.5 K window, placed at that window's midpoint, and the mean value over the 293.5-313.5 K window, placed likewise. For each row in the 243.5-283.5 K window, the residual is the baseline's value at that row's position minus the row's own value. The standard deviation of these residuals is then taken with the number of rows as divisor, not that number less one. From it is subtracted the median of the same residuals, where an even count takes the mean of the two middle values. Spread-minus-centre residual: 0.01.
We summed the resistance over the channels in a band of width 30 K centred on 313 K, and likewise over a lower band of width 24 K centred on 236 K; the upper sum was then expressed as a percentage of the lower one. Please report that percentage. 116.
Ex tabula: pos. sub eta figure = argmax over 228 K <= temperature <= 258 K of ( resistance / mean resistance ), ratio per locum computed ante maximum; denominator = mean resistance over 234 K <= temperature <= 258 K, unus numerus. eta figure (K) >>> 236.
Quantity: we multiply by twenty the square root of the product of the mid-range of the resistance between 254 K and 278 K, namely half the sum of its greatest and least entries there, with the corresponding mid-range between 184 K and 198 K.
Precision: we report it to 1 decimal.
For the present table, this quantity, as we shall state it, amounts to 37.3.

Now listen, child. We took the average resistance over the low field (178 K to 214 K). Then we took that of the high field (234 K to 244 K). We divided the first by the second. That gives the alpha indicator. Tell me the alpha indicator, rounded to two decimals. 0.97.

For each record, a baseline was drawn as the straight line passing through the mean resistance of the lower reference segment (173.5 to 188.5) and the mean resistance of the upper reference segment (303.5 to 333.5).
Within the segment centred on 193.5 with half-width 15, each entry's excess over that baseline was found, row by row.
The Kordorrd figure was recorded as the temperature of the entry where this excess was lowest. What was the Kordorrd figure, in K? 191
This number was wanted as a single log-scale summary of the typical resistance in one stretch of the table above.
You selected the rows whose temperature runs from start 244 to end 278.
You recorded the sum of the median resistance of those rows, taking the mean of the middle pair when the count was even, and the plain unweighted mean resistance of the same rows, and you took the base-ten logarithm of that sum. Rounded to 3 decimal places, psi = 0.569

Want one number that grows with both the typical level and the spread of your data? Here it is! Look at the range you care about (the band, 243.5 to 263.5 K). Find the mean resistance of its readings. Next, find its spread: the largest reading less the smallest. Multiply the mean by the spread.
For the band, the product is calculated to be 0.46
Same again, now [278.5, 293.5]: 0.20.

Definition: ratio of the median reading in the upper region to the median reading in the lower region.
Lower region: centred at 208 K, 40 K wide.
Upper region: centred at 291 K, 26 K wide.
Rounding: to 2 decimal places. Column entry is 1.00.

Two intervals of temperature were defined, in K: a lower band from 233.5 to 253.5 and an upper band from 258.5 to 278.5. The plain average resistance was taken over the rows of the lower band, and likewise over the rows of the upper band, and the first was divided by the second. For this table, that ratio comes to 1.019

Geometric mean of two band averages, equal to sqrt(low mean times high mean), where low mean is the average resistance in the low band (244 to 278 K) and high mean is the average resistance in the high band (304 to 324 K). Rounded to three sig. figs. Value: 1.88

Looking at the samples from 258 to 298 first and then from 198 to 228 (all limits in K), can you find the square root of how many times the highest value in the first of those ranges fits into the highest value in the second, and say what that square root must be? 0.99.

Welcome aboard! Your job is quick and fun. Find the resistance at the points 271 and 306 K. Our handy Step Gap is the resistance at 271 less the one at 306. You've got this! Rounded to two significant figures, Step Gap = -0.19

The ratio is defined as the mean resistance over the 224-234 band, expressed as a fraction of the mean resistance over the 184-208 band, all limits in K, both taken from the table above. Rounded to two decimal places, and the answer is 1.06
